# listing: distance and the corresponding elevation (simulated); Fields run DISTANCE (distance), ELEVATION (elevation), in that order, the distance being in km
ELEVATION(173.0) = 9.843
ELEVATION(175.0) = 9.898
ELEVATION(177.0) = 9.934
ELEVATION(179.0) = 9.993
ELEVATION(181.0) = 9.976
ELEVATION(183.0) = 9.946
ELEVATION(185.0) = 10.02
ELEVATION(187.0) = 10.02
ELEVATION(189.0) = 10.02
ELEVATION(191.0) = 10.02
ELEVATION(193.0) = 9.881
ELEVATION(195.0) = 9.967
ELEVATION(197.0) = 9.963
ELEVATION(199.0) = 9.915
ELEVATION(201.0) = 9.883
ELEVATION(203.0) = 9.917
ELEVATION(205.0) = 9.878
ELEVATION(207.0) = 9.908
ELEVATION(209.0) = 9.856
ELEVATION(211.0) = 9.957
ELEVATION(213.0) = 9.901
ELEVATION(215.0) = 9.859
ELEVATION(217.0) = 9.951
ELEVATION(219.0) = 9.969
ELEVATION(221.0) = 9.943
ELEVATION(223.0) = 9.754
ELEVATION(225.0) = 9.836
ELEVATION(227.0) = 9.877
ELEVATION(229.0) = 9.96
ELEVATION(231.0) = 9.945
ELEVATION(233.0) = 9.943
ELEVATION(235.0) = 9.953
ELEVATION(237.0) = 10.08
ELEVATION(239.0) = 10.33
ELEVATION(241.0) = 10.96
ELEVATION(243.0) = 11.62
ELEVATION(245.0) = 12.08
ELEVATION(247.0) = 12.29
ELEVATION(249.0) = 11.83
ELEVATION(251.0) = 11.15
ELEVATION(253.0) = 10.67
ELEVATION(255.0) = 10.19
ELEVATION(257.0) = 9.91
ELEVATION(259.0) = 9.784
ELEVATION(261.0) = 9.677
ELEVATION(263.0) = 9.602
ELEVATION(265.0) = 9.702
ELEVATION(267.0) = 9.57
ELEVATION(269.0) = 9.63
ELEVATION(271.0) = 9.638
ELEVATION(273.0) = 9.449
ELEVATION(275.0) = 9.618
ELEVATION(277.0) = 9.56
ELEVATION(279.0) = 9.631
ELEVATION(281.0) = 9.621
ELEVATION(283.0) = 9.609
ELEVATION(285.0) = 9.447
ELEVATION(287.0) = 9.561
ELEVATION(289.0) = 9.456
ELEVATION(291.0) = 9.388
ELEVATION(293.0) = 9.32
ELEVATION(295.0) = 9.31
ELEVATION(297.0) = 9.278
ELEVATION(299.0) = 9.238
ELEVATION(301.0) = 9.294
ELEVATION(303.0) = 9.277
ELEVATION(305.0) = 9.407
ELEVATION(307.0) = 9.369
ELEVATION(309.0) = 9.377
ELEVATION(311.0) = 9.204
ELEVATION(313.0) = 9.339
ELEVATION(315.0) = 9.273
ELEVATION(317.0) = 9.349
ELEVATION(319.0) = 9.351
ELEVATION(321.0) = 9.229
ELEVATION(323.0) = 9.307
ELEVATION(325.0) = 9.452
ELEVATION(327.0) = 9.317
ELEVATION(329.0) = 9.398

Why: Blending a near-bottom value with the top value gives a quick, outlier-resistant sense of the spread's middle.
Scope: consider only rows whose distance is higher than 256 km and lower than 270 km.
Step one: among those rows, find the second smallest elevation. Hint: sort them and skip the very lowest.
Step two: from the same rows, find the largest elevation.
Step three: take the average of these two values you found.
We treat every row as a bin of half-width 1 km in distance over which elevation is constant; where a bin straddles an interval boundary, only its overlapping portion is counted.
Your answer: 9.8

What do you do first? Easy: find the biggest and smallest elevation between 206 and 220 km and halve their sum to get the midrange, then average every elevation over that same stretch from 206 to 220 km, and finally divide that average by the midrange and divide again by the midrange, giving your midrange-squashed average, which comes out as 0.101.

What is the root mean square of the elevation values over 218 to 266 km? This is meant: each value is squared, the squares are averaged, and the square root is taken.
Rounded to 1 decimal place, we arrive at 10.4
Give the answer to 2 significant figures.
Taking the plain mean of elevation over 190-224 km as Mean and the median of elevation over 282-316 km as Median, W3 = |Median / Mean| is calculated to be 0.94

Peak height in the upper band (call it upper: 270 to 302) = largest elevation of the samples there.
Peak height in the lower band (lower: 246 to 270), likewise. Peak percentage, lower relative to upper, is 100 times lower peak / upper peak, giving 128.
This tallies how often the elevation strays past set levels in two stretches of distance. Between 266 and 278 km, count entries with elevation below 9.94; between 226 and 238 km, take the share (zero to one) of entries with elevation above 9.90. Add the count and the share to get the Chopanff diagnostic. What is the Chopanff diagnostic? 6.83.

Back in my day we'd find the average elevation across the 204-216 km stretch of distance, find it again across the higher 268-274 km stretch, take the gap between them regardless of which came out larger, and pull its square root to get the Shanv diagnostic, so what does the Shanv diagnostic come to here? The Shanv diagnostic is 0.57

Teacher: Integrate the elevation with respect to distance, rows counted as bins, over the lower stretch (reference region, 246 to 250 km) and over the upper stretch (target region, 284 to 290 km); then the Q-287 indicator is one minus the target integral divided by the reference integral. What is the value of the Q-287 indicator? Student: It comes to -0.2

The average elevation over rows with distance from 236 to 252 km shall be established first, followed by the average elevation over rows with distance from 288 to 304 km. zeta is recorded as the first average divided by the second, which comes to 1.21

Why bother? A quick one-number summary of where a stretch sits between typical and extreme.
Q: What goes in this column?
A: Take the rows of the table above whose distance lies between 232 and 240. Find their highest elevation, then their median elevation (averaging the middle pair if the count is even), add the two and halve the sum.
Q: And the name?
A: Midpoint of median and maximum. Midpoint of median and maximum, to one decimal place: 10.2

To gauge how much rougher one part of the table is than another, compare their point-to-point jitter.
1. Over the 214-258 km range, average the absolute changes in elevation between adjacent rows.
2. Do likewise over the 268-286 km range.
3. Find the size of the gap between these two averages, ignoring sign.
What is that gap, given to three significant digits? 0.166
